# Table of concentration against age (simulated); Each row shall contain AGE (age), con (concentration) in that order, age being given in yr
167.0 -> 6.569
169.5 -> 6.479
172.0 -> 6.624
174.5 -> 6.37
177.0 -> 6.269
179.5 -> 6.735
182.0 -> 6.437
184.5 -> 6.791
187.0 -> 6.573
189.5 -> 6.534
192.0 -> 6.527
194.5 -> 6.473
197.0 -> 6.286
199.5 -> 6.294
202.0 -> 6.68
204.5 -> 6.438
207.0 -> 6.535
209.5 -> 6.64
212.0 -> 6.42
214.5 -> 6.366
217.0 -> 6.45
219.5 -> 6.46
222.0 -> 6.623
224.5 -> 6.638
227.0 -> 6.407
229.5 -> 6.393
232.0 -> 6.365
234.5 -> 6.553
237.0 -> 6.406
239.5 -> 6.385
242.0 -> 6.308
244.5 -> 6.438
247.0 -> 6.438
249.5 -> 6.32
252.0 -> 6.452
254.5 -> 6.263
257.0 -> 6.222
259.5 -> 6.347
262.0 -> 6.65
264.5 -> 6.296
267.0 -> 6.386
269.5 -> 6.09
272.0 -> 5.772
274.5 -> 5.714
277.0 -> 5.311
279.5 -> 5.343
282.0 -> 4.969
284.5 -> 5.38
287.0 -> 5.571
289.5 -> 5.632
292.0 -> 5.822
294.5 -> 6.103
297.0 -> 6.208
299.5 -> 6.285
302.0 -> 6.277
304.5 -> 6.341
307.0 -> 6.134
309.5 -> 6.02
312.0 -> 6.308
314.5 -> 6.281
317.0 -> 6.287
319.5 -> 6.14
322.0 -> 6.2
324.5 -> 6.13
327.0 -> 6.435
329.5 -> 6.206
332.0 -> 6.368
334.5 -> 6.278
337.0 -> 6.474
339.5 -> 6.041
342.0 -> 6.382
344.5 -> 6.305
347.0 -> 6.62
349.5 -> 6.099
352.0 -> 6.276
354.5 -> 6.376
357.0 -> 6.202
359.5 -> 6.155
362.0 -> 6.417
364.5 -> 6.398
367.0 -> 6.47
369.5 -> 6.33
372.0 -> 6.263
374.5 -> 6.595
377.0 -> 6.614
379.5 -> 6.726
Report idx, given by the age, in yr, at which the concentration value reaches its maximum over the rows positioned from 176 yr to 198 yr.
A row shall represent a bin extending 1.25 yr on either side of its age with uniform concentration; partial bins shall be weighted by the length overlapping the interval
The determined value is 184.5 yr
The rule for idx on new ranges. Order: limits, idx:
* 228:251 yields 234.5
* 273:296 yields 294.5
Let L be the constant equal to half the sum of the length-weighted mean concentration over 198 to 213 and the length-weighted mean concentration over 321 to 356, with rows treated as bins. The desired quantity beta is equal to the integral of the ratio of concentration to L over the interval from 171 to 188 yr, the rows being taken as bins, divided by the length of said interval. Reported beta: 1.02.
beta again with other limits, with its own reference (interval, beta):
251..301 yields 0.93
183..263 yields 1.01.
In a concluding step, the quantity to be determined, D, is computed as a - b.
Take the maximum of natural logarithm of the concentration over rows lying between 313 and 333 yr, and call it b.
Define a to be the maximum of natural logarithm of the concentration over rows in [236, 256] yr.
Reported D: 0.003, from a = 1.86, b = 1.86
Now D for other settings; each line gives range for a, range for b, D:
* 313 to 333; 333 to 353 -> -0.028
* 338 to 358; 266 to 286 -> 0.036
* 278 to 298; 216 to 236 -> -0.067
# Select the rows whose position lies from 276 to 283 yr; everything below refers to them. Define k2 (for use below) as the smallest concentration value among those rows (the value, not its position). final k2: 4.969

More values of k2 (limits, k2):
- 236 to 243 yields 6.308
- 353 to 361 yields 6.155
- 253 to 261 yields 6.222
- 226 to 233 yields 6.365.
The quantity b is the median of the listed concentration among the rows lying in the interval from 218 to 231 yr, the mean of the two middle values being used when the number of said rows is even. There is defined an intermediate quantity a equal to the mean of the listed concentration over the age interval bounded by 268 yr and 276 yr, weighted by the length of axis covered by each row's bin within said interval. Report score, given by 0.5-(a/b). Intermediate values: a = 5.86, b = 6.46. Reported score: -0.407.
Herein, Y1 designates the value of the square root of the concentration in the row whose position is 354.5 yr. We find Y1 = 2.53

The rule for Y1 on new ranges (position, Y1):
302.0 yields 2.51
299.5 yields 2.51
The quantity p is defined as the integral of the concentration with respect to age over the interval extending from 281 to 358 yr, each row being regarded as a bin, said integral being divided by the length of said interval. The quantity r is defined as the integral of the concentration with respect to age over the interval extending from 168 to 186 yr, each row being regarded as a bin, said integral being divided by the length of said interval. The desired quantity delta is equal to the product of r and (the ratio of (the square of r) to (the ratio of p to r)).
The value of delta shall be 296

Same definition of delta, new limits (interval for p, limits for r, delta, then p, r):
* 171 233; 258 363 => 215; 6.5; 6.11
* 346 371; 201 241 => 279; 6.3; 6.48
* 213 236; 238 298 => 203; 6.5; 6.02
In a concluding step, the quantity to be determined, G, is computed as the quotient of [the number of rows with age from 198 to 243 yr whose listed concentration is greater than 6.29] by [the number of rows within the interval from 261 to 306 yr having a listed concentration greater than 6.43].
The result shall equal 18.0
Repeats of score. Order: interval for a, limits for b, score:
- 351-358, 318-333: -0.514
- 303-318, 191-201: -0.476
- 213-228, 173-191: -0.493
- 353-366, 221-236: -0.474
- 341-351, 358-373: -0.498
